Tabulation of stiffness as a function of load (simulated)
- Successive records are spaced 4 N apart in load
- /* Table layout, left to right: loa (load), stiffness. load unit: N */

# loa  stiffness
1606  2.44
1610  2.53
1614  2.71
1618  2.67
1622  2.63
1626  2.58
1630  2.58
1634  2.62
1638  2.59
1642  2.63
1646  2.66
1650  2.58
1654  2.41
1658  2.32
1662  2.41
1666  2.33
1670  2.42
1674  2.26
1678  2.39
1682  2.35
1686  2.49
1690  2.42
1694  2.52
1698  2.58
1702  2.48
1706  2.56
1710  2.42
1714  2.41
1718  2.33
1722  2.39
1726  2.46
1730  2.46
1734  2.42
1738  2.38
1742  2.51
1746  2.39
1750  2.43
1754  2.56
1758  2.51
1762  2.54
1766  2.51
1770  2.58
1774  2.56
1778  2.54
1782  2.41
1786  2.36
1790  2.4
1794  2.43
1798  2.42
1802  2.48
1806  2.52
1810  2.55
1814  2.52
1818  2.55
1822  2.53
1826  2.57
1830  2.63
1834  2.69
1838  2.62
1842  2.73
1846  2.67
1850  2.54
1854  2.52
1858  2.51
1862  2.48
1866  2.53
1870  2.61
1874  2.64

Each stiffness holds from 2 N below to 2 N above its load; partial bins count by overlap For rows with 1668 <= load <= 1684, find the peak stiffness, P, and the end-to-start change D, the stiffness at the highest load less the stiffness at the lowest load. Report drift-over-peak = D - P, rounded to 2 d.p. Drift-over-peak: -2.49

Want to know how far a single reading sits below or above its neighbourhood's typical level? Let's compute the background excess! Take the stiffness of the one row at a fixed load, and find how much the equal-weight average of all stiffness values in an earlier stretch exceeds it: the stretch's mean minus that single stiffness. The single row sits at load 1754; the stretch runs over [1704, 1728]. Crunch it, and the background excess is -0.13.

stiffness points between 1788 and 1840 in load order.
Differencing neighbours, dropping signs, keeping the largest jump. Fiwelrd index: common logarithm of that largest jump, -1.15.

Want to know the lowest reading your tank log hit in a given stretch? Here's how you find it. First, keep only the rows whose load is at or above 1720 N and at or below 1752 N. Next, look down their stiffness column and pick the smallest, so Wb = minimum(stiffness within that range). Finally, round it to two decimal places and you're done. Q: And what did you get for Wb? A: 2.38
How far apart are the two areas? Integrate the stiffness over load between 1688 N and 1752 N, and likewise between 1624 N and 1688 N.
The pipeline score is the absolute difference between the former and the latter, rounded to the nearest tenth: 1.8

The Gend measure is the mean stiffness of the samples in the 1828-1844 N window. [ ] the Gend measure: 2.67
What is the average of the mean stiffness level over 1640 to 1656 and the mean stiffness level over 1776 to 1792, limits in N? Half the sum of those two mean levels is 2.50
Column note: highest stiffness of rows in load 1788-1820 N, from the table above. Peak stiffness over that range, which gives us 2.55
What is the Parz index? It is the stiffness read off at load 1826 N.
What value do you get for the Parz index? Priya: 2.57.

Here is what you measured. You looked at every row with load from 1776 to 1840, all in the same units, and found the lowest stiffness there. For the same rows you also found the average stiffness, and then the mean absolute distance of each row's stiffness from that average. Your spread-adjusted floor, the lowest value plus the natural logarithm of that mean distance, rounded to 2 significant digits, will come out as -0.26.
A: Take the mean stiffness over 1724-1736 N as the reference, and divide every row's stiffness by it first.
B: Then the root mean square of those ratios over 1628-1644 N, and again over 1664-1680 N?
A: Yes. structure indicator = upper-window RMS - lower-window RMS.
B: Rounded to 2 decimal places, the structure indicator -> -0.10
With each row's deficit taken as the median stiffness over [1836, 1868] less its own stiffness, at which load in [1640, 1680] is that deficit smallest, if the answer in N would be 1646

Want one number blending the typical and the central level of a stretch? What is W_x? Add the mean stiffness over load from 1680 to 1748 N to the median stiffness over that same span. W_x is 4.87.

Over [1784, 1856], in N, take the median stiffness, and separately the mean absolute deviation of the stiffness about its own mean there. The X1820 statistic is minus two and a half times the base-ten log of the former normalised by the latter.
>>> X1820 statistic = -3.81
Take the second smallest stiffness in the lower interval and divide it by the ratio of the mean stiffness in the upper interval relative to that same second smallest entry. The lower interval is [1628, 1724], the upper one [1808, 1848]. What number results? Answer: 2.07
